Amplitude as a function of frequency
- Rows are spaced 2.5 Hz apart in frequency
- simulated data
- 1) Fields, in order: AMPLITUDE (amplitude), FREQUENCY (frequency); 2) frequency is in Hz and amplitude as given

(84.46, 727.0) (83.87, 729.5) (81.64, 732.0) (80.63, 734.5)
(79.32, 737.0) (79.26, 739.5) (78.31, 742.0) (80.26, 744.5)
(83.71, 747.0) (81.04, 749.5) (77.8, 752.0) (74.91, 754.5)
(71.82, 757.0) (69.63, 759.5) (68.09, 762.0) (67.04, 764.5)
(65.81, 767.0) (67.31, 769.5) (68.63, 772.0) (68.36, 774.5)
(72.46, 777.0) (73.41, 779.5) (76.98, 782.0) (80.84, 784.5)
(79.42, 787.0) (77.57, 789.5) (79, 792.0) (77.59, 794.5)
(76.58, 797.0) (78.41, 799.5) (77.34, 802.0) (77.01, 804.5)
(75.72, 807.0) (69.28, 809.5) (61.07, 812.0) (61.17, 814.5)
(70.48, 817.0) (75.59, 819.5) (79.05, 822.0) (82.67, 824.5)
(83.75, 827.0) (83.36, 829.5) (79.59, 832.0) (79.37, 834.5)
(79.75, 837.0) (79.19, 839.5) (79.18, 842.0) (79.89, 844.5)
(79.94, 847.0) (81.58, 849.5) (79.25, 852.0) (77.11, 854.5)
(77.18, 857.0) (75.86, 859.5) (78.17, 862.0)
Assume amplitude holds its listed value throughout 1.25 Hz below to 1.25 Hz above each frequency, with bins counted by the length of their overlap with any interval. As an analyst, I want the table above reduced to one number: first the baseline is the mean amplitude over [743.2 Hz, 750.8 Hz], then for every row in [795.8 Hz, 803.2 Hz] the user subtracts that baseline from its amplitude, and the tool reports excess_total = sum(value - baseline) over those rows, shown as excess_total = -13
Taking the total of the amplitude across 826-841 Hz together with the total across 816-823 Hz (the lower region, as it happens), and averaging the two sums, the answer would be 355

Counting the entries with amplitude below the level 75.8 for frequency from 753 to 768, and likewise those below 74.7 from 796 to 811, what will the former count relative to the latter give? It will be 6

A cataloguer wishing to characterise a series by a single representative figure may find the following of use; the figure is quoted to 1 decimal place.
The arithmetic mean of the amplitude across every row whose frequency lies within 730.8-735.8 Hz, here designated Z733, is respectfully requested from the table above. 81.1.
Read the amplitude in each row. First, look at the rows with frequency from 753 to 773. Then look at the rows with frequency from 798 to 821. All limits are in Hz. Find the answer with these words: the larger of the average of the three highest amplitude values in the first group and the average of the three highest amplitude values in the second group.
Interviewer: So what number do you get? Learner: 77.6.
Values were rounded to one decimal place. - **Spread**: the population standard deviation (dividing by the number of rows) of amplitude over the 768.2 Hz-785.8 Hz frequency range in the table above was 4.6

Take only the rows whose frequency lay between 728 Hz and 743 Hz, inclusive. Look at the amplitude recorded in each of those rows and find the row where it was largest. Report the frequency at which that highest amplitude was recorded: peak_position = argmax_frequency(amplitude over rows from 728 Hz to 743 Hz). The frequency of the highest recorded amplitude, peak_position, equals 729.5 Hz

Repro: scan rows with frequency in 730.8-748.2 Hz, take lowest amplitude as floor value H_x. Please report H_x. 78.31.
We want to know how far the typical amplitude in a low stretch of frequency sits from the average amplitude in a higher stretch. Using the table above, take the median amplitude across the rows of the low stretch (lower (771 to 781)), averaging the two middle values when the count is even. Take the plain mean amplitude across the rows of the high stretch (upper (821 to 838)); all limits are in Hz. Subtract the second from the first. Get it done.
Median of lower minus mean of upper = -11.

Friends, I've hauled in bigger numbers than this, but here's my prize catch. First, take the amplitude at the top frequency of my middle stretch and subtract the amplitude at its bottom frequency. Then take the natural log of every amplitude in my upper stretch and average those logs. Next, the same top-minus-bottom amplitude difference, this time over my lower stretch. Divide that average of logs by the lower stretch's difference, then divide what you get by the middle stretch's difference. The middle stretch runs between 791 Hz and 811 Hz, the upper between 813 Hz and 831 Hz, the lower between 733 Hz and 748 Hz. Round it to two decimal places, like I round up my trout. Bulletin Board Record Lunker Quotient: -0.14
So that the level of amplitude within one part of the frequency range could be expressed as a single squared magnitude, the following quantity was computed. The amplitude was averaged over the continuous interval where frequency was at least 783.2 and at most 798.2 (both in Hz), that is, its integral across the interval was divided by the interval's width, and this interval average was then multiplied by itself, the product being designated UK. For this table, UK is 6162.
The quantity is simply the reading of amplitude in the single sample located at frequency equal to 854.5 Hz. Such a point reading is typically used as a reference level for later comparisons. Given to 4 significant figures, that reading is 77.11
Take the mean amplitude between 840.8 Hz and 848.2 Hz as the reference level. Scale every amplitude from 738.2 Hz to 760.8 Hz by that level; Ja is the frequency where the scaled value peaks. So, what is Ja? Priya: 747.0 Hz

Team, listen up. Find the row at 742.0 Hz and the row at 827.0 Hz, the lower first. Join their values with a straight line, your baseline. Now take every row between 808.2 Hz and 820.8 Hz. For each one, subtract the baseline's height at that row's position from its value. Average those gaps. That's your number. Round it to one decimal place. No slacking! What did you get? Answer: -15.4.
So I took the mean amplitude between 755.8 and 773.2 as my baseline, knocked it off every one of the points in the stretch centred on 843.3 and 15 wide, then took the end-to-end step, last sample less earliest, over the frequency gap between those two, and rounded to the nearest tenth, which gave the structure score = 0.1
